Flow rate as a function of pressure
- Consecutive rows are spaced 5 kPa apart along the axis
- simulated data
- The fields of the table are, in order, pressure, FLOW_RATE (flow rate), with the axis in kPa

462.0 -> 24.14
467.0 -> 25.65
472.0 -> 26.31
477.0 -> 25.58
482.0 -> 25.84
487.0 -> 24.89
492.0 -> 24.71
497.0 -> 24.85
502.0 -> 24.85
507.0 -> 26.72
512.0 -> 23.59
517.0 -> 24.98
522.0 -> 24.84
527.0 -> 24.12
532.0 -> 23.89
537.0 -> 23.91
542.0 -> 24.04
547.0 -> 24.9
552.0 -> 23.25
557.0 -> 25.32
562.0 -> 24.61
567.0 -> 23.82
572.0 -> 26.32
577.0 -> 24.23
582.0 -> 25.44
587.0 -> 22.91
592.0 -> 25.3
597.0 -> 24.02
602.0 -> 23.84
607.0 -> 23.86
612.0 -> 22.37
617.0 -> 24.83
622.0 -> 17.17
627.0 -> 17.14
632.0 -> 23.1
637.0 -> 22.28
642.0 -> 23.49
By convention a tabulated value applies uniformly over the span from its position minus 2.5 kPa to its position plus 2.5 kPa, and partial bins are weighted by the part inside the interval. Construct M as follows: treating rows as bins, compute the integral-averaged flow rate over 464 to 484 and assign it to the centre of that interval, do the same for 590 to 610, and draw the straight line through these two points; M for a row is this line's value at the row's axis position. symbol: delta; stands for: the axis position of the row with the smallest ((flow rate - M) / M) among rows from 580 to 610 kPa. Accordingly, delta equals 587.0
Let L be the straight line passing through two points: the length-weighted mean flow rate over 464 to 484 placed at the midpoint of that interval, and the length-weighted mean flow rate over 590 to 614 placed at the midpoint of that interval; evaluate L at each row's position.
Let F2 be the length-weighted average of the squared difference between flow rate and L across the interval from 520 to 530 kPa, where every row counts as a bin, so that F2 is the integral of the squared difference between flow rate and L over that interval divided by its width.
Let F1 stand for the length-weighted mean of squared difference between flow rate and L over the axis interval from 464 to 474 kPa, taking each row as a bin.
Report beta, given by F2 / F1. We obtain 2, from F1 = 0.31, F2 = 0.5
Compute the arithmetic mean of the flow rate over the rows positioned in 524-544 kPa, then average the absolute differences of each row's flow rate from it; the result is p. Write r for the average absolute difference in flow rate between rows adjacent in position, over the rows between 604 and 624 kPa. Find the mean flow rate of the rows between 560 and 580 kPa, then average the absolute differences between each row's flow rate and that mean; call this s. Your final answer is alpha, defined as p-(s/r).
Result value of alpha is -0.1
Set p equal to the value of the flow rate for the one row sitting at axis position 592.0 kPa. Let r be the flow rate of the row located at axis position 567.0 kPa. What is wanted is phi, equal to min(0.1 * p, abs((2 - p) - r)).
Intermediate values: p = 25.3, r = 23.82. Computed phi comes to 2.53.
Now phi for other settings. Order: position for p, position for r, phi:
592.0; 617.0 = 2.53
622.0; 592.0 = 1.72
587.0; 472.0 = 2.29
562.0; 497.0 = 2.46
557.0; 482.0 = 2.53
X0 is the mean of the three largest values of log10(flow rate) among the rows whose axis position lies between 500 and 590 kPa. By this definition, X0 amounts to 1.418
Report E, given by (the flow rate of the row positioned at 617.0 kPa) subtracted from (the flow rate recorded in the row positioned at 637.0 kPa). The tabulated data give -3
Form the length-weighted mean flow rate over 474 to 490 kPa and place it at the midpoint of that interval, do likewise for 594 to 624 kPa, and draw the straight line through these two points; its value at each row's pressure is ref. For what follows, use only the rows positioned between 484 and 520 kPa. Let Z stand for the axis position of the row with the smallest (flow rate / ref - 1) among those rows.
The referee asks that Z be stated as 512.0 kPa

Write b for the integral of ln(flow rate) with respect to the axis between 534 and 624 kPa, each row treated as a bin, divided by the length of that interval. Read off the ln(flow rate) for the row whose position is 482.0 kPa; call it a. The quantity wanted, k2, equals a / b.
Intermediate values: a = 3.25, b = 3.17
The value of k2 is 1.03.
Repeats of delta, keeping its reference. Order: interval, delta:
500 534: 512.0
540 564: 552.0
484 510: 492.0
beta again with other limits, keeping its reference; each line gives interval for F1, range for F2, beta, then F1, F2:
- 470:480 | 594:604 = 1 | 0.12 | 0.1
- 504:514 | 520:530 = 0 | 2.23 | 0.5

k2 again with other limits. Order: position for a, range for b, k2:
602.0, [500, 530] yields 0.99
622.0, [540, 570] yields 0.89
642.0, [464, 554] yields 0.98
